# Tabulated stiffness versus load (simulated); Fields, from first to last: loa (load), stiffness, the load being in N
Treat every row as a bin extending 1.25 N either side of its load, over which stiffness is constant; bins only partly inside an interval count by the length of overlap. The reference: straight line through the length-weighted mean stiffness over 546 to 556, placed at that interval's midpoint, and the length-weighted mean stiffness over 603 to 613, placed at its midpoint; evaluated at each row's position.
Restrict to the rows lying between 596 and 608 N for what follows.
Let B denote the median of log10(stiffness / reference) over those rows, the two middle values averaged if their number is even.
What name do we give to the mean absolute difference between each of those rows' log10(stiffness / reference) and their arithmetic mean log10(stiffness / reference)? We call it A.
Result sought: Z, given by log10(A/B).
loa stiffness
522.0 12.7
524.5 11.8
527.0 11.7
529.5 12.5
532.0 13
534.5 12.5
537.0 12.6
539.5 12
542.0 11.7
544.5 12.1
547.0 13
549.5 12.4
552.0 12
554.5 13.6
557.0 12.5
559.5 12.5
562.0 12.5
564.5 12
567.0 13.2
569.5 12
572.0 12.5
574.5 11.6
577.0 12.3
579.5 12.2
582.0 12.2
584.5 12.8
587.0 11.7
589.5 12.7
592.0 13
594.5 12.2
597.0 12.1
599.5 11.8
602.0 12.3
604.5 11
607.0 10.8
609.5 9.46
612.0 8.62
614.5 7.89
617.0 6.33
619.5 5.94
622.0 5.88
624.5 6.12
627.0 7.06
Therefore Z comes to -0.54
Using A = 0.015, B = 0.052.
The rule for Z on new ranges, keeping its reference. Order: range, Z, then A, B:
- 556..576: 0.36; 0.012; 0.005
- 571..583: -0.46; 0.010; 0.029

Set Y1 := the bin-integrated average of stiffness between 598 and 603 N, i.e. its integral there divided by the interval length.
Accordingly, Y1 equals 12.0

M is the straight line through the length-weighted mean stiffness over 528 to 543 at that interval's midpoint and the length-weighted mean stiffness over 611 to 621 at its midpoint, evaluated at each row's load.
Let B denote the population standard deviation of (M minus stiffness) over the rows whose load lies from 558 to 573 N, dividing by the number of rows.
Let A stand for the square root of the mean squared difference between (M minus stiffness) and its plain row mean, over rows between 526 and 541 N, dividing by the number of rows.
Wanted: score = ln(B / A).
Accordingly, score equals -0.1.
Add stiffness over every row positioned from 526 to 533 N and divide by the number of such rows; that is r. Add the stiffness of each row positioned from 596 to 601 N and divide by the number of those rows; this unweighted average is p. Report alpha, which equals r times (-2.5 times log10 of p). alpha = -33.4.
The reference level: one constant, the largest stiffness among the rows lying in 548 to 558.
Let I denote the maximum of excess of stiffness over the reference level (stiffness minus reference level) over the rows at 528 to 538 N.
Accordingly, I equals -0.6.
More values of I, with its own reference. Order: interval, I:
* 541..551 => -0.6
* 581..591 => -0.8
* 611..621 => -5.0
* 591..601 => -0.6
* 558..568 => -0.4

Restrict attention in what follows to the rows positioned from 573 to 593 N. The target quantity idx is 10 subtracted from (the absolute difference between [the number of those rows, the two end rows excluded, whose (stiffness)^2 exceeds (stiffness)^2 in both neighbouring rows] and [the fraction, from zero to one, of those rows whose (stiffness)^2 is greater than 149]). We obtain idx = -8.50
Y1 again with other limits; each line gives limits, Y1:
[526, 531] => 12.2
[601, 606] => 11.6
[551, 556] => 12.8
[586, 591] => 12.3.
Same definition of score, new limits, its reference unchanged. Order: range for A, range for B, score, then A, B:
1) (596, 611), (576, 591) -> -0.4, 0.73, 0.49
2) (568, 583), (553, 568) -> 0.2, 0.42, 0.51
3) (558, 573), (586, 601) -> 0.0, 0.48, 0.49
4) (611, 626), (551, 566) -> -0.5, 0.83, 0.52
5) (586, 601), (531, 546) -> -0.7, 0.49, 0.24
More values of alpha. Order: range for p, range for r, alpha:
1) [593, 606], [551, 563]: -33.9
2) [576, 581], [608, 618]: -22.0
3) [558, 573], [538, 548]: -33.4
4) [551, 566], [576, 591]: -33.8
